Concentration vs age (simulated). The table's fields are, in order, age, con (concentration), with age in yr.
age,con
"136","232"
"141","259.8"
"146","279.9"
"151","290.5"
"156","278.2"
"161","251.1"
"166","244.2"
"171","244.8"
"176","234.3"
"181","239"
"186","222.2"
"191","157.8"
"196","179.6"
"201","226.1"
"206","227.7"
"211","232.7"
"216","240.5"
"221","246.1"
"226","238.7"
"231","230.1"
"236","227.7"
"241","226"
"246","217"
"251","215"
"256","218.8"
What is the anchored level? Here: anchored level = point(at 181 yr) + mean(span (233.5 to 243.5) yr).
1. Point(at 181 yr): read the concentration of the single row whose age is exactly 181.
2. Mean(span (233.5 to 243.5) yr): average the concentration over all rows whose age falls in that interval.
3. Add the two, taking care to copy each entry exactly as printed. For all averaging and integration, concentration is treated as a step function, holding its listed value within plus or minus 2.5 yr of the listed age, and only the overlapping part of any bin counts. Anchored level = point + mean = 466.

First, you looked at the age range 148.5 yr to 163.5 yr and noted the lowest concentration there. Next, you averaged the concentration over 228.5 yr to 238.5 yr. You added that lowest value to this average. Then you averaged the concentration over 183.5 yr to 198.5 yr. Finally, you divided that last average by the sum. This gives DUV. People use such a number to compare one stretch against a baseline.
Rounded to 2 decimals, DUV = 0.39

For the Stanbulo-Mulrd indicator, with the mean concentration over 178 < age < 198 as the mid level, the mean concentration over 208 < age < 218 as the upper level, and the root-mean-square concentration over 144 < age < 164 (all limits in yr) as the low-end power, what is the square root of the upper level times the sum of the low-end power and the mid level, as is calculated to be 335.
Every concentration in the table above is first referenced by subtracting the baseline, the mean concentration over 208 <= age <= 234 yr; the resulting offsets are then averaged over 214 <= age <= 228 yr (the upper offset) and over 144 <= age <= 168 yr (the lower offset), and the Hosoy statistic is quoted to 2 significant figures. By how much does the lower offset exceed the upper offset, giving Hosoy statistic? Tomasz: 27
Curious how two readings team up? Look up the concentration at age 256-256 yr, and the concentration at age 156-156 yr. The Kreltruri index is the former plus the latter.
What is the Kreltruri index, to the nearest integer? 497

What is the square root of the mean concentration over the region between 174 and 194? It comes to 14.6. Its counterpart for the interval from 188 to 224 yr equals 14.7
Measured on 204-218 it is 15.3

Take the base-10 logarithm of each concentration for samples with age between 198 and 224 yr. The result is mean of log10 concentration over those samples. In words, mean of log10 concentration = 2.37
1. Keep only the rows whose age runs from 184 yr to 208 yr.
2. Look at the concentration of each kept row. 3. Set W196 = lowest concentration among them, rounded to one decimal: 157.8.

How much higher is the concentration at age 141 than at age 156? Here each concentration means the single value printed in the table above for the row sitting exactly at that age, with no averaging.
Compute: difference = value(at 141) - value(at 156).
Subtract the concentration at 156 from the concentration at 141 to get -18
